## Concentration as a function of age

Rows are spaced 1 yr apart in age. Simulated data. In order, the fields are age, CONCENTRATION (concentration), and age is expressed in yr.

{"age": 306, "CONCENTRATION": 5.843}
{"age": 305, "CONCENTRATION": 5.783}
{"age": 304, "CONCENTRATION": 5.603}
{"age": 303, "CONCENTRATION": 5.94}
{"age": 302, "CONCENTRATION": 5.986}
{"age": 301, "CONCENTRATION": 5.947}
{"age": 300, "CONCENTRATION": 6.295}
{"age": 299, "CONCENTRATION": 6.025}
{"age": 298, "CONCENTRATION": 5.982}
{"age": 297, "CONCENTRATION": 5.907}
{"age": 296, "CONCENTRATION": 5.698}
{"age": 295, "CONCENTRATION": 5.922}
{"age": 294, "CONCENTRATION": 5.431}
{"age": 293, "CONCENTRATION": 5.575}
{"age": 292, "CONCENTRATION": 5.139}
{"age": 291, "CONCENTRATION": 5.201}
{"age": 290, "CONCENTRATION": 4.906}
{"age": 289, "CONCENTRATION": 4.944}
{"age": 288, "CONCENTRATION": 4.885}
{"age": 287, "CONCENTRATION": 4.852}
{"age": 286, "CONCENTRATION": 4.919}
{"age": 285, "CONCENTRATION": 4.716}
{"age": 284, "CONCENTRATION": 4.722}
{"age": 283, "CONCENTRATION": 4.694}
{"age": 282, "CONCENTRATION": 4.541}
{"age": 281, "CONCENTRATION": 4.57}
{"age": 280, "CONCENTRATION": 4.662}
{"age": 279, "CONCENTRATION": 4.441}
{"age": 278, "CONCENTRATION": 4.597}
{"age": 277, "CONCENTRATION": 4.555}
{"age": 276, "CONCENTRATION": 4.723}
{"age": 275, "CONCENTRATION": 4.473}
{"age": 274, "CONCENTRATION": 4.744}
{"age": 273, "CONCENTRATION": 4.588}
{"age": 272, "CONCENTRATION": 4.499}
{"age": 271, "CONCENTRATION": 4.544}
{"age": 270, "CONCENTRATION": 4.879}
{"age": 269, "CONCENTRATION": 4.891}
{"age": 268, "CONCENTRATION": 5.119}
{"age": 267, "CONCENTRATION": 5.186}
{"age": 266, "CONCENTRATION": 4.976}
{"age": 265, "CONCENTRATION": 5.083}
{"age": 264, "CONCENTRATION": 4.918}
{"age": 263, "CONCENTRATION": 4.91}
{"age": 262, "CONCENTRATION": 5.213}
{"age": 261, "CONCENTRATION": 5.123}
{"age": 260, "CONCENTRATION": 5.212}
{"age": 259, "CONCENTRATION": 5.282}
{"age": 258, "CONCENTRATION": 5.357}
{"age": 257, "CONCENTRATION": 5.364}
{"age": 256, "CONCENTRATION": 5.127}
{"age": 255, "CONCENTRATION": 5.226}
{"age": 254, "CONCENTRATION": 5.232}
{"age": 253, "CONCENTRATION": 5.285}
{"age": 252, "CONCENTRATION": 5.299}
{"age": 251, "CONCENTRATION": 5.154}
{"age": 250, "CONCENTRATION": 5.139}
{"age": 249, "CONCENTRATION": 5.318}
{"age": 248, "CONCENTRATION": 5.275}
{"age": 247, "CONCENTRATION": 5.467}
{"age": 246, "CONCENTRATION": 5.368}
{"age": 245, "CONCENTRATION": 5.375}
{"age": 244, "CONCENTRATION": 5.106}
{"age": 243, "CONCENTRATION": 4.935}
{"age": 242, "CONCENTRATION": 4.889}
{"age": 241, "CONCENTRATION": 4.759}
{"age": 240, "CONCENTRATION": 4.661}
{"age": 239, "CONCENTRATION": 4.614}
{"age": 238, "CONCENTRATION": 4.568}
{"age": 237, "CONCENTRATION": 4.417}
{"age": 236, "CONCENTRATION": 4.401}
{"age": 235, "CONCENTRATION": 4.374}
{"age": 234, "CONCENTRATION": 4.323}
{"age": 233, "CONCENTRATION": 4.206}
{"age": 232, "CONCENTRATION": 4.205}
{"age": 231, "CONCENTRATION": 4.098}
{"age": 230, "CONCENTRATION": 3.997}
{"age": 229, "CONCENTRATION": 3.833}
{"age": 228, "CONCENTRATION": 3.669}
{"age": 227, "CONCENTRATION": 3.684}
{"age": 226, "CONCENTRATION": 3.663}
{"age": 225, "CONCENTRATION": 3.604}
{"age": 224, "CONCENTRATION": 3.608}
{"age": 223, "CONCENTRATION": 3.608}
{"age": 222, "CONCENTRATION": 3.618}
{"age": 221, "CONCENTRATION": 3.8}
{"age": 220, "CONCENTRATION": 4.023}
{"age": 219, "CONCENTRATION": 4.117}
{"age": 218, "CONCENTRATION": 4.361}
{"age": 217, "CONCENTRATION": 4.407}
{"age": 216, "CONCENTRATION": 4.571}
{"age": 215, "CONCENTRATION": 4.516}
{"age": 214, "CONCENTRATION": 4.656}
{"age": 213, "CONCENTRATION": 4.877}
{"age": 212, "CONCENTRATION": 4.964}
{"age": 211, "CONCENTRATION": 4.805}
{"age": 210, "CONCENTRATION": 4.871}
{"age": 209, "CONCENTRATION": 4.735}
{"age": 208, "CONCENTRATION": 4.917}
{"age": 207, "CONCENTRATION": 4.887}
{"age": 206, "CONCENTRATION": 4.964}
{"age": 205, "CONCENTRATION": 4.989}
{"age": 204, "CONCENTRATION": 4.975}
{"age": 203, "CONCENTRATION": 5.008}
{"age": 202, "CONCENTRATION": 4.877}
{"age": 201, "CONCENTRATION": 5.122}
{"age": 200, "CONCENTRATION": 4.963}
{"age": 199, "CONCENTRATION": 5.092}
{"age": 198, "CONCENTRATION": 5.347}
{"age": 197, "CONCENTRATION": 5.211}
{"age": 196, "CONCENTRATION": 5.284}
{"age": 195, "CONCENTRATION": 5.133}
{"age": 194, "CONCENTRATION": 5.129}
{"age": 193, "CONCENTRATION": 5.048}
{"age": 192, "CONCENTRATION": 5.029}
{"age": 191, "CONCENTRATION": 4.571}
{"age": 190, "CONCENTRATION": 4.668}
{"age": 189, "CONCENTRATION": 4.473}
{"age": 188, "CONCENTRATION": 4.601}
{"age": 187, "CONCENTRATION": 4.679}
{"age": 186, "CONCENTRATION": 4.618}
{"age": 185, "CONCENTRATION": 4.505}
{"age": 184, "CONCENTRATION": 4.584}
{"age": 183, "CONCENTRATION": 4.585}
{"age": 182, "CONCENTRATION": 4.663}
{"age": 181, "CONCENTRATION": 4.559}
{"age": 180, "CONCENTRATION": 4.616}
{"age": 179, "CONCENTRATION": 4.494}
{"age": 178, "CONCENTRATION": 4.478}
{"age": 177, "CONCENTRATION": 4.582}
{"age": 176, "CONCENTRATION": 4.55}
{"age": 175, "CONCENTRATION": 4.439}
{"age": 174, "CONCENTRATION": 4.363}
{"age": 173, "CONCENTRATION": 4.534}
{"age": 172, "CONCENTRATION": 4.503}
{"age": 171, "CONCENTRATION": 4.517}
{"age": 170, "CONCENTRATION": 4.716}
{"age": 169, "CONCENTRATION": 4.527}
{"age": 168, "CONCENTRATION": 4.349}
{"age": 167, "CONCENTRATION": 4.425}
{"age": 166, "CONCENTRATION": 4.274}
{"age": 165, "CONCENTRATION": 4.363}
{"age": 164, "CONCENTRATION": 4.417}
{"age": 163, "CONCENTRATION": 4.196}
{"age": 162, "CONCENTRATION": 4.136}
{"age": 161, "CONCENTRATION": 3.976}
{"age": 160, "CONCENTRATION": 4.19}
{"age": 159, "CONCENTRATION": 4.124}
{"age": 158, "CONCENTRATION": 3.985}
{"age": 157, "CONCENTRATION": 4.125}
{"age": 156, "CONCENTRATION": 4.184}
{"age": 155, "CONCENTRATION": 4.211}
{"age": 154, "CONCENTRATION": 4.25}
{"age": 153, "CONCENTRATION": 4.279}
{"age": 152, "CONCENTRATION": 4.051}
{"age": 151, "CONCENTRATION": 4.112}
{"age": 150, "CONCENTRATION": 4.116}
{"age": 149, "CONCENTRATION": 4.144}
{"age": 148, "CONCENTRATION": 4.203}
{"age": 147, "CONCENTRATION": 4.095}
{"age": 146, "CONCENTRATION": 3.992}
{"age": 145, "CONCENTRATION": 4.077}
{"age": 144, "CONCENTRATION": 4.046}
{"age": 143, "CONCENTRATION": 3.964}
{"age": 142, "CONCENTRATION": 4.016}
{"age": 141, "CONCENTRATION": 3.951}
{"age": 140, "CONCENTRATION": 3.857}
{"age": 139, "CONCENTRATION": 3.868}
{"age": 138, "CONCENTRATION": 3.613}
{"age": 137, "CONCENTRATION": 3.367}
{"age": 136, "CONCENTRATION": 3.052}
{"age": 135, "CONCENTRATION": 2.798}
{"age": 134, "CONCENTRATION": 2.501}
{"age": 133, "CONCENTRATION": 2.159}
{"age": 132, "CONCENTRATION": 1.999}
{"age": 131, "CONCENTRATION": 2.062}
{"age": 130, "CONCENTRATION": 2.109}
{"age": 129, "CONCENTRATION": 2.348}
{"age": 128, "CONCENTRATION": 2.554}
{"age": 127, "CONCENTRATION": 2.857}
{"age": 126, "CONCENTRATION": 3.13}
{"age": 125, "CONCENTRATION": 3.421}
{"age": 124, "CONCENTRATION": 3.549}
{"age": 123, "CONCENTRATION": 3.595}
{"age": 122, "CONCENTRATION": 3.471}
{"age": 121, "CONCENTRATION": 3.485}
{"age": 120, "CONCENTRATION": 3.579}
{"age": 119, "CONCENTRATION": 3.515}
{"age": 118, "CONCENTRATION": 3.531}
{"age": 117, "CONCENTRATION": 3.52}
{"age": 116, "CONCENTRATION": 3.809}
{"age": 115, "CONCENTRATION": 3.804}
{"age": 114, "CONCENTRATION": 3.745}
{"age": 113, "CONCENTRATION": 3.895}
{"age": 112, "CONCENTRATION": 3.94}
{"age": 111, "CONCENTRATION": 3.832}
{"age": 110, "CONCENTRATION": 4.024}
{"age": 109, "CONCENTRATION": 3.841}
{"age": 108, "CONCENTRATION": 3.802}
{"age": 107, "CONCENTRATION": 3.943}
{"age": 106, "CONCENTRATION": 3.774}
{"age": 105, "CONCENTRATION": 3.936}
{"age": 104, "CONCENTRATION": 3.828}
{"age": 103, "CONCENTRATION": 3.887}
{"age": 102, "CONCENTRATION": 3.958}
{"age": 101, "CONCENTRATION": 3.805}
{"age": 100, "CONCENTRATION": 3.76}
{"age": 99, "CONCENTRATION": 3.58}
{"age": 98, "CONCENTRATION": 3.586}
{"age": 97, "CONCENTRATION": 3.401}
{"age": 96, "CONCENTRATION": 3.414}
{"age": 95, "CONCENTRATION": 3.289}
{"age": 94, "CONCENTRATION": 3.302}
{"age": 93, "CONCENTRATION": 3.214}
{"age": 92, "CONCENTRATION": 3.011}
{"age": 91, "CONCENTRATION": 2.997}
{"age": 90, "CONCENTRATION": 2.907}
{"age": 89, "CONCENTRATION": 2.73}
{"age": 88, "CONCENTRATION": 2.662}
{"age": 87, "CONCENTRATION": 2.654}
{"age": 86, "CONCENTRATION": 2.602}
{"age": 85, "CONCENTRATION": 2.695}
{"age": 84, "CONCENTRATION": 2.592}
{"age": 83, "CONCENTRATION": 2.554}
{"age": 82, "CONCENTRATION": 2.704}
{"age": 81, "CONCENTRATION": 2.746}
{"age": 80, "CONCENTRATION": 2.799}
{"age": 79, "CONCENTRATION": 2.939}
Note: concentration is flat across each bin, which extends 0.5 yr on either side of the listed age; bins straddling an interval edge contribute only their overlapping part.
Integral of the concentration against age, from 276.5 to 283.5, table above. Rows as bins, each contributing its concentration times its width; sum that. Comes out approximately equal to 32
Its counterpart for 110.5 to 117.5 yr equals 27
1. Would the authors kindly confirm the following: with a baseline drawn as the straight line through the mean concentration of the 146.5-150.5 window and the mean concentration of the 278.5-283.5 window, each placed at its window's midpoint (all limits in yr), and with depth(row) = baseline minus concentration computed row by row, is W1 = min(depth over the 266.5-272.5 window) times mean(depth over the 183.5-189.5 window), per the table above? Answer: 0.20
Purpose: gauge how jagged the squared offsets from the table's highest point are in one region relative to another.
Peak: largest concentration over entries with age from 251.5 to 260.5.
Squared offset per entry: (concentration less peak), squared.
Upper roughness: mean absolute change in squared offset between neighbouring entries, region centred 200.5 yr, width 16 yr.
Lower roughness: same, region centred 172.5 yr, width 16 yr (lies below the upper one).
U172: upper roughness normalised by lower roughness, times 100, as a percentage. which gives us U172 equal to 31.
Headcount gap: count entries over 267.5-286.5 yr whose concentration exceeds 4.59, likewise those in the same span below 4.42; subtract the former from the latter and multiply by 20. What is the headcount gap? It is -220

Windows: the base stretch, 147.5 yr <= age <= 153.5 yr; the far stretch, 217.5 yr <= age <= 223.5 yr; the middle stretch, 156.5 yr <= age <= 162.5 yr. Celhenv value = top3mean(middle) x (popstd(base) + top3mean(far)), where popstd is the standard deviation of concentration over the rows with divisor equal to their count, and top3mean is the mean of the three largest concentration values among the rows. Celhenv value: 17.6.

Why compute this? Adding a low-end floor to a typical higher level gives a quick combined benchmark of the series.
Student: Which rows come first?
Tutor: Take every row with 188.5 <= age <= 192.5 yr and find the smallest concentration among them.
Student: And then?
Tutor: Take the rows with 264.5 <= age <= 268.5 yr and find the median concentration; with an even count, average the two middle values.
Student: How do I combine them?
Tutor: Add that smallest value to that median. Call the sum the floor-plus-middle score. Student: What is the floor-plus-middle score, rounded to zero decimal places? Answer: 10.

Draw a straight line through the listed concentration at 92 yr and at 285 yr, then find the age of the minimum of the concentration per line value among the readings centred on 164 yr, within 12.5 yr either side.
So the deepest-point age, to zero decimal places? 161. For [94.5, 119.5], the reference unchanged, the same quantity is 119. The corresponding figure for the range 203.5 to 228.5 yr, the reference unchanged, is 225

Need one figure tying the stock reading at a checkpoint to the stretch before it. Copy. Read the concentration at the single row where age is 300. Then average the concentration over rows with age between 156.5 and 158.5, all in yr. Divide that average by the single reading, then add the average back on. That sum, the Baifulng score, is 4.70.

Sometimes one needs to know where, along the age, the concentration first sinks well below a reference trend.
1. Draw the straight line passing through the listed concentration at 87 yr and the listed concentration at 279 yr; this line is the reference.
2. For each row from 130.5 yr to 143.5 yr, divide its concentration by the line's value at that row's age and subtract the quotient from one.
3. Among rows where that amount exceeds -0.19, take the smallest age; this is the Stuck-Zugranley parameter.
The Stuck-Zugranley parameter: 131 yr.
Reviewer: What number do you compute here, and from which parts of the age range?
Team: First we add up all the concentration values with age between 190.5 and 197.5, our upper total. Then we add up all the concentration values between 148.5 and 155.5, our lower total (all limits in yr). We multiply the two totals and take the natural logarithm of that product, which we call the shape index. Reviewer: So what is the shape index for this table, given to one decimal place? 6.9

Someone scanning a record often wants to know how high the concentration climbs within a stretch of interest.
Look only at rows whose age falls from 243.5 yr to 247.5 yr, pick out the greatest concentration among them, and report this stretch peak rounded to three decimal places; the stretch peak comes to 5.467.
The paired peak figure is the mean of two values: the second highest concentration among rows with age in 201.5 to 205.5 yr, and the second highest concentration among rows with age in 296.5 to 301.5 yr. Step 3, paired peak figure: 5.5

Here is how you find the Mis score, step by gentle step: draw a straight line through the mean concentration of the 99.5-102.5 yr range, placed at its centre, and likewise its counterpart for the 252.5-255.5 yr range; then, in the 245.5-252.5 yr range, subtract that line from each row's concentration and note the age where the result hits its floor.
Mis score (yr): 250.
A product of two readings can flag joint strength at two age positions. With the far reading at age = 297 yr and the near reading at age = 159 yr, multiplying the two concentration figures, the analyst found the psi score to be 24.4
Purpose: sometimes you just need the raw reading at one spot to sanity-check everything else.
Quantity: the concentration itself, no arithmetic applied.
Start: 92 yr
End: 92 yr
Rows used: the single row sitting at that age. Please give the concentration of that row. 3.011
